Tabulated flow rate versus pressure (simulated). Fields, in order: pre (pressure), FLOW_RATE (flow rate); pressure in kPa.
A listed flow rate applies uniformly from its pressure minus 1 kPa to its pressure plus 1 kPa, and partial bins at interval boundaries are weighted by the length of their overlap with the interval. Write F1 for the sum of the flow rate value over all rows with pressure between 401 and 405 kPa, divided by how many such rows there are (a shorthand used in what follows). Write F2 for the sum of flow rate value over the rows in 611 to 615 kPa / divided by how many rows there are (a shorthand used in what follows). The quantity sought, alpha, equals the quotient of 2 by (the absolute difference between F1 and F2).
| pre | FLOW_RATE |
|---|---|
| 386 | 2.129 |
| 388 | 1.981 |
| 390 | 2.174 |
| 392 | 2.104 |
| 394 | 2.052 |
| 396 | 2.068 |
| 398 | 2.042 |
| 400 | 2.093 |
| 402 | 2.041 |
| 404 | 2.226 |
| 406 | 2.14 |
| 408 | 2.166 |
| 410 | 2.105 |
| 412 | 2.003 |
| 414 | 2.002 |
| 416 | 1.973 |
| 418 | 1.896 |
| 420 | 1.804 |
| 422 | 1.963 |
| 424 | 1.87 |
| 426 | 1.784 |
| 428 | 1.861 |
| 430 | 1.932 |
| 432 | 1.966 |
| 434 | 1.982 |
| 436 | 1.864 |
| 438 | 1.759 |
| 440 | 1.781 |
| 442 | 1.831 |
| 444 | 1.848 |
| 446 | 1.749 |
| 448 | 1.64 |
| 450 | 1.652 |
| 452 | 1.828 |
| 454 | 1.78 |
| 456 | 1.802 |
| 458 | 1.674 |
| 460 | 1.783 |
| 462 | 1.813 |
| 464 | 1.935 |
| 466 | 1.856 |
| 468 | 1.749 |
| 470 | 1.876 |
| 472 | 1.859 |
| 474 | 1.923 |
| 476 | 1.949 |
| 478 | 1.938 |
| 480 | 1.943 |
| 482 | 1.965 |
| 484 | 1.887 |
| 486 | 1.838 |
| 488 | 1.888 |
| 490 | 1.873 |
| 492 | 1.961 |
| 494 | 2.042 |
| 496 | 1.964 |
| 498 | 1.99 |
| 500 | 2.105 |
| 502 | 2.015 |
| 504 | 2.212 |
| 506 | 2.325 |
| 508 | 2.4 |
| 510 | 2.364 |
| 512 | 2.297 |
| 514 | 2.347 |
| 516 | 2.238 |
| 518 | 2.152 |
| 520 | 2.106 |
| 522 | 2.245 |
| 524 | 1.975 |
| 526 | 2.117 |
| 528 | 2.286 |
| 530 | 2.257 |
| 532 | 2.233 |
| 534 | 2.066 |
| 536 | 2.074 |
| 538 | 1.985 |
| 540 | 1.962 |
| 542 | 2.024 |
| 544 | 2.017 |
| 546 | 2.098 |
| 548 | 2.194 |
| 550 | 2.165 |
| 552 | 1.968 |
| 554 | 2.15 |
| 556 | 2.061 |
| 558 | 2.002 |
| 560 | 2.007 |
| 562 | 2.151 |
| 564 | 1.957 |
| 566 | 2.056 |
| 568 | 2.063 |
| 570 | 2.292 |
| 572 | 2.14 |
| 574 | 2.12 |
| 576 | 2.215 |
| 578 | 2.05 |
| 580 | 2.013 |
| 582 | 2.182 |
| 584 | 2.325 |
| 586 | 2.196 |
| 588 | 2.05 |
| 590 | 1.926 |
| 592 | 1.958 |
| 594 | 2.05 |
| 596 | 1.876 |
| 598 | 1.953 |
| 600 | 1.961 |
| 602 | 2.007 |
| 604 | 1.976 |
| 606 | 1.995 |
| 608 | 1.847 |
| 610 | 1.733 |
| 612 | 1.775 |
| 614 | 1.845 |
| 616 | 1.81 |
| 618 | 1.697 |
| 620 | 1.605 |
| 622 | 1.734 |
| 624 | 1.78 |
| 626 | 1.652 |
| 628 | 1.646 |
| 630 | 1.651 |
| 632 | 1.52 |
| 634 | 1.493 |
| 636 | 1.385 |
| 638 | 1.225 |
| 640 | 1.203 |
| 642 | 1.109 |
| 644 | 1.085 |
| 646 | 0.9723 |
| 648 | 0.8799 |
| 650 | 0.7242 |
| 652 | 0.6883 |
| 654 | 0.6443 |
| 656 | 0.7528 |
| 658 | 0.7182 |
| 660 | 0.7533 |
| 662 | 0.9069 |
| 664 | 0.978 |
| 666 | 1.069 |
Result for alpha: 6.2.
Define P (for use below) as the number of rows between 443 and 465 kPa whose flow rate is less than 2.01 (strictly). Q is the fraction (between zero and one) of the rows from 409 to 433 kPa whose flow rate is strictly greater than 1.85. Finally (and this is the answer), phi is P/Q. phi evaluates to 13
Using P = 11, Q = 0.83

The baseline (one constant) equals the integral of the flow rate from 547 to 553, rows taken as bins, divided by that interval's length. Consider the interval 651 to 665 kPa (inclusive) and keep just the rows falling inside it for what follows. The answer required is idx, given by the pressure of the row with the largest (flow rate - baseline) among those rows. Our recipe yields 664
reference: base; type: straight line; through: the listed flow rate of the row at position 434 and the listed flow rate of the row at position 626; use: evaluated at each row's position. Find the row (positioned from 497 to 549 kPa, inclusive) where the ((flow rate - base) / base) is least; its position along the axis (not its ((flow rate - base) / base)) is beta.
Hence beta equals 498 kPa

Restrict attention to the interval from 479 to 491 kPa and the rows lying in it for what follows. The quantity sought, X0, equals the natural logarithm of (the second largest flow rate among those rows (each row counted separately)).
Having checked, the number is 0.7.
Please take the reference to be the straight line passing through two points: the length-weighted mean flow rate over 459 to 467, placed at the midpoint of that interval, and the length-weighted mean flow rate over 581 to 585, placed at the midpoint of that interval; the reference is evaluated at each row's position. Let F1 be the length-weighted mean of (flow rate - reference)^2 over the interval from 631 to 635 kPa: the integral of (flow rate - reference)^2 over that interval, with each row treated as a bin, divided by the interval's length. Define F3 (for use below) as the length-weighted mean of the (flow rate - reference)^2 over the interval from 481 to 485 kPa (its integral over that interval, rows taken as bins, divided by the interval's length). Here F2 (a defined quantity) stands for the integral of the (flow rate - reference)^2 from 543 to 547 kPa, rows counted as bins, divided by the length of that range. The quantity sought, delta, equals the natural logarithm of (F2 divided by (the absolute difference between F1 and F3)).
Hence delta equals -5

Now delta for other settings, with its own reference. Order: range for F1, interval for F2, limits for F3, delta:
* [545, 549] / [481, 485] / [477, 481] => 1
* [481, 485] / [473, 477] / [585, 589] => -2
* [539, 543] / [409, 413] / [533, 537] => 2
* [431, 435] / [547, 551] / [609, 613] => -5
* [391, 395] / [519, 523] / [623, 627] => -2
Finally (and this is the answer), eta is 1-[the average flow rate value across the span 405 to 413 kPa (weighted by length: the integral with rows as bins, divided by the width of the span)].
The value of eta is -1.10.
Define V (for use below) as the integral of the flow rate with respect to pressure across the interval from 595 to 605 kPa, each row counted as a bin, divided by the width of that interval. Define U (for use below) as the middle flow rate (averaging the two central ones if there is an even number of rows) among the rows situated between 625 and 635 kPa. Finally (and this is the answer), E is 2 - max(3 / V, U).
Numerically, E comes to 0.35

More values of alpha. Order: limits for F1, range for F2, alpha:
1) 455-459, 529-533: 3.9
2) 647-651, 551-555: 1.6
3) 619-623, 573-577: 4.0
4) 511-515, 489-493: 4.9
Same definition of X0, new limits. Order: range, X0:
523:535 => 0.8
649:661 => -0.3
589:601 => 0.7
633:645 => 0.3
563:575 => 0.8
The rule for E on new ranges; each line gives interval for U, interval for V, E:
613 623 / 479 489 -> 0.27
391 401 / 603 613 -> -0.07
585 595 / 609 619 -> -0.05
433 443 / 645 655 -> -1.84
